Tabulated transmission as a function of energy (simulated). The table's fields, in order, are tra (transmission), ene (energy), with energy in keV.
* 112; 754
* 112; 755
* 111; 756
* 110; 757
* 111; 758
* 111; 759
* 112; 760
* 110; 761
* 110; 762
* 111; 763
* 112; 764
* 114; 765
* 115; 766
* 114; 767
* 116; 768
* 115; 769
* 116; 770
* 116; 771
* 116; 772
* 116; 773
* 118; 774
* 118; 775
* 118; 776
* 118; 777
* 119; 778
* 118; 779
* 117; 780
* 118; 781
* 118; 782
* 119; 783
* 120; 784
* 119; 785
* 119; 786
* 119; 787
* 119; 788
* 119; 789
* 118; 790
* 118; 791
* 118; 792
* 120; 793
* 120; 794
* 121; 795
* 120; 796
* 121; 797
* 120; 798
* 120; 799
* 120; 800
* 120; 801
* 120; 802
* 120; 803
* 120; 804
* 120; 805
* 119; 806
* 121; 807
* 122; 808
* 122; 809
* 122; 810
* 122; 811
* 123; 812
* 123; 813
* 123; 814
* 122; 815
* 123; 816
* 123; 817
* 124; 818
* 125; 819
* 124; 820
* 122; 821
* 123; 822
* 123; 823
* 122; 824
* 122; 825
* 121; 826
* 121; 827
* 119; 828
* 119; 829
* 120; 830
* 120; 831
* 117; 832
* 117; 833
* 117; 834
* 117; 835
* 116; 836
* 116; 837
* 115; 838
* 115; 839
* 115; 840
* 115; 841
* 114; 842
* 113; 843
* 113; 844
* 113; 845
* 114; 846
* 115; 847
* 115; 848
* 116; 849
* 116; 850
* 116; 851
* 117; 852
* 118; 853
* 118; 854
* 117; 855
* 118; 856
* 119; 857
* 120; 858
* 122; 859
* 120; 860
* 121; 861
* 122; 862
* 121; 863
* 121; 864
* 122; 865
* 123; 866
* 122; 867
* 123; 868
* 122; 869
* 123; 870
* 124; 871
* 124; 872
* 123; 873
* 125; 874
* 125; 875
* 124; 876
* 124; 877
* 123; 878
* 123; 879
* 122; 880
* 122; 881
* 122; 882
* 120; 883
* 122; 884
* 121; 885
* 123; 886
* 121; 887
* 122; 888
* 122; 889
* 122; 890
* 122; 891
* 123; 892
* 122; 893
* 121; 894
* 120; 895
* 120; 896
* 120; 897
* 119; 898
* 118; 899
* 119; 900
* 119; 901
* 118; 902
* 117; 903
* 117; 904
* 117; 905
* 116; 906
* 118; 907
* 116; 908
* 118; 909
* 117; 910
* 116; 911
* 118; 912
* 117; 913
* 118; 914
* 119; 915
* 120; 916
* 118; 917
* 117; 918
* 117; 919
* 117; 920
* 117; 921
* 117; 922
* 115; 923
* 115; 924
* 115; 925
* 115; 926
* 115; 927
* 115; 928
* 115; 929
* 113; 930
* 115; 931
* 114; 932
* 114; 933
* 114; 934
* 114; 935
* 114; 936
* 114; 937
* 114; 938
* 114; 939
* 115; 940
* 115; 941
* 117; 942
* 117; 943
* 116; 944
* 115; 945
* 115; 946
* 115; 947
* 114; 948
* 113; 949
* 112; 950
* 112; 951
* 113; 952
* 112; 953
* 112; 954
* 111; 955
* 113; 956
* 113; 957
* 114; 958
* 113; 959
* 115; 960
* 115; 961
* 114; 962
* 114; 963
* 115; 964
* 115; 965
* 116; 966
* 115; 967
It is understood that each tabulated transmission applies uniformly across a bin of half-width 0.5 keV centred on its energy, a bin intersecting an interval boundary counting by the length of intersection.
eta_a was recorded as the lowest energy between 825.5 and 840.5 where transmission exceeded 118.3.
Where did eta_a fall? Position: 826 keV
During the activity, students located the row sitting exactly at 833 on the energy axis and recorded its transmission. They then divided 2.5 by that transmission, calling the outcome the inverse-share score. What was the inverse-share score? 0.0214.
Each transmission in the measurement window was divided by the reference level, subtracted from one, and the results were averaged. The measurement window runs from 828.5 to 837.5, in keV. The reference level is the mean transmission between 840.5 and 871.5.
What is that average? 0.007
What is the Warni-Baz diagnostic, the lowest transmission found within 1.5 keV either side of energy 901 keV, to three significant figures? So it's 118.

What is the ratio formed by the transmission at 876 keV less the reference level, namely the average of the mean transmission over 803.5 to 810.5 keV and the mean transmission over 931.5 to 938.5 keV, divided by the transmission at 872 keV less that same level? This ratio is 1.00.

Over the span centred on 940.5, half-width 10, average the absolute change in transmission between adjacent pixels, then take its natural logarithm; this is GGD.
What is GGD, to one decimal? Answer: -0.7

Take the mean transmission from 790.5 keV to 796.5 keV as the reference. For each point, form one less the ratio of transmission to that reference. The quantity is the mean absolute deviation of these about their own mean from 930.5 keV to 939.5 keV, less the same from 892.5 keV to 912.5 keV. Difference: -0.010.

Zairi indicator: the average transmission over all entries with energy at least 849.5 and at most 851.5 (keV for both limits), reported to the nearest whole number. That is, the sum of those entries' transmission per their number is 116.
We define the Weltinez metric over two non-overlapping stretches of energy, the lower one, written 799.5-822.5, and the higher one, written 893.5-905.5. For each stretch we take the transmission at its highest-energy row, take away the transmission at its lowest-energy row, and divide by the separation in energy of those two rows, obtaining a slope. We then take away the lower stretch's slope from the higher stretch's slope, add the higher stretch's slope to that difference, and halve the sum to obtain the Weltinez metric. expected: -0.4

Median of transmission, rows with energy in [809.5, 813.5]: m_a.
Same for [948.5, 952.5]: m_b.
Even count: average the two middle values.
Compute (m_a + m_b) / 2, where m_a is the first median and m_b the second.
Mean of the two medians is 117.5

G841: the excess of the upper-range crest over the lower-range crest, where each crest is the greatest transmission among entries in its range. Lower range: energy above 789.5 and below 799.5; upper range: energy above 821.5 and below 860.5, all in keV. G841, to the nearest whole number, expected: 2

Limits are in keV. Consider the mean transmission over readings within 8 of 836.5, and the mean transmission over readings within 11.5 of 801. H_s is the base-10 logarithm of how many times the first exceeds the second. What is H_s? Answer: -0.015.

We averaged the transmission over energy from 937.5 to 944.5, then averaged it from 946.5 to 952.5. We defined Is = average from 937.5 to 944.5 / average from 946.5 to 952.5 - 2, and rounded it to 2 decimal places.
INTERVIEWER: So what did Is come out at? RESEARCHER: -0.98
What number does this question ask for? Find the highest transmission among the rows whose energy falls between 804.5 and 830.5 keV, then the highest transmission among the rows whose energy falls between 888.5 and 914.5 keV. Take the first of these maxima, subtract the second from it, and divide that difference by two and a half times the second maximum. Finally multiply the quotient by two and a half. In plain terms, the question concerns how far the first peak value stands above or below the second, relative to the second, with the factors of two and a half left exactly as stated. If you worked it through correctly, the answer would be 0.016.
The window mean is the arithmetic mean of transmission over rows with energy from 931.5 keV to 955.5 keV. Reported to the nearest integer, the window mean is 114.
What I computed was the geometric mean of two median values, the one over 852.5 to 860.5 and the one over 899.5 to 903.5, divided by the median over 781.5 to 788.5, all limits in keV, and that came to 1.00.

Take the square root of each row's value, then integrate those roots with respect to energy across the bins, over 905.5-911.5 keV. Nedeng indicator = 64.9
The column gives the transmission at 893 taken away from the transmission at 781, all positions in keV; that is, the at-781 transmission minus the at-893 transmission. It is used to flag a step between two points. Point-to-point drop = -4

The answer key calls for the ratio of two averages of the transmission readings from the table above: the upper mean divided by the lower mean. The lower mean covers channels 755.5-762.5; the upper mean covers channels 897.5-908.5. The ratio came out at 1.06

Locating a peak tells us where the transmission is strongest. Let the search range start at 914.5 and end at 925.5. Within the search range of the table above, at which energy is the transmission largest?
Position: 916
